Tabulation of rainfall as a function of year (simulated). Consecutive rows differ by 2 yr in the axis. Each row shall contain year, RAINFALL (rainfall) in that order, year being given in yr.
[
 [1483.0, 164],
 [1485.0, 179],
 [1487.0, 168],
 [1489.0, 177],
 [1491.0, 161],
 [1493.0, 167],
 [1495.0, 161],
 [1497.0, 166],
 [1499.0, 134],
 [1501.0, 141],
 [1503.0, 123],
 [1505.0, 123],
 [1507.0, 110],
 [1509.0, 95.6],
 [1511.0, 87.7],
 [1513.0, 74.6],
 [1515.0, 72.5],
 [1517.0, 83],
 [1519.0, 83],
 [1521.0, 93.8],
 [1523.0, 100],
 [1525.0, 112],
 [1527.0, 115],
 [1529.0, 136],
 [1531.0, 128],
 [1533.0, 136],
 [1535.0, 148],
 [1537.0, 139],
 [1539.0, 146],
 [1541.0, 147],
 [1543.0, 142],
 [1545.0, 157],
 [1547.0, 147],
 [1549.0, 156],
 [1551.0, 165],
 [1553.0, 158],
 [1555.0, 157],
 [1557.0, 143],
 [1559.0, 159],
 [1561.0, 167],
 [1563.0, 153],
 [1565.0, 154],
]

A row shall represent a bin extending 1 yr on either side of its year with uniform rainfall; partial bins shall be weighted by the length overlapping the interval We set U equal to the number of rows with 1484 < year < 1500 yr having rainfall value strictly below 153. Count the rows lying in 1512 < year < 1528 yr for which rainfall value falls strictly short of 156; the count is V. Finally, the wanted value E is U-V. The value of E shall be -7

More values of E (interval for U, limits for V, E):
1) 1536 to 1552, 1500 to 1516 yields -3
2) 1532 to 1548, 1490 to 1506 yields 3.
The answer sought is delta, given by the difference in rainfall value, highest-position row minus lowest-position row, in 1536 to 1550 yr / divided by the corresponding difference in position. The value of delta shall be 1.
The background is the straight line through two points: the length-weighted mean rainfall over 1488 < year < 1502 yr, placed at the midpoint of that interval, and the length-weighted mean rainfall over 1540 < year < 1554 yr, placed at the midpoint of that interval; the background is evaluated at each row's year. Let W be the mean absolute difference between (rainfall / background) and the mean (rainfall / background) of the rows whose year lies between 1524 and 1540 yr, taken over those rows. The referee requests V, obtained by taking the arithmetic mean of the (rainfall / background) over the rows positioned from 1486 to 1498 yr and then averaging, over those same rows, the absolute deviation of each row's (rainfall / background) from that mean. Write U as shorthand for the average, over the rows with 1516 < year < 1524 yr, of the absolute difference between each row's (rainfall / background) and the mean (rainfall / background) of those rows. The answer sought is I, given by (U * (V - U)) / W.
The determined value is -0.014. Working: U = 0.045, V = 0.02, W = 0.070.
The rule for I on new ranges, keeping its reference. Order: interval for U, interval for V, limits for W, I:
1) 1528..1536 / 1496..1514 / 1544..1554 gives 0.140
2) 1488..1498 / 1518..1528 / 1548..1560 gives 0.035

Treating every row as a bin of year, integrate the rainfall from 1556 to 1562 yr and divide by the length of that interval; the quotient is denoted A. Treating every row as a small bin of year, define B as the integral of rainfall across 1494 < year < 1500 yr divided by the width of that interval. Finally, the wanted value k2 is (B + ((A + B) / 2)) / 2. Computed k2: 154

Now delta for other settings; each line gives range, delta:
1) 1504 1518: -3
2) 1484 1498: -1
